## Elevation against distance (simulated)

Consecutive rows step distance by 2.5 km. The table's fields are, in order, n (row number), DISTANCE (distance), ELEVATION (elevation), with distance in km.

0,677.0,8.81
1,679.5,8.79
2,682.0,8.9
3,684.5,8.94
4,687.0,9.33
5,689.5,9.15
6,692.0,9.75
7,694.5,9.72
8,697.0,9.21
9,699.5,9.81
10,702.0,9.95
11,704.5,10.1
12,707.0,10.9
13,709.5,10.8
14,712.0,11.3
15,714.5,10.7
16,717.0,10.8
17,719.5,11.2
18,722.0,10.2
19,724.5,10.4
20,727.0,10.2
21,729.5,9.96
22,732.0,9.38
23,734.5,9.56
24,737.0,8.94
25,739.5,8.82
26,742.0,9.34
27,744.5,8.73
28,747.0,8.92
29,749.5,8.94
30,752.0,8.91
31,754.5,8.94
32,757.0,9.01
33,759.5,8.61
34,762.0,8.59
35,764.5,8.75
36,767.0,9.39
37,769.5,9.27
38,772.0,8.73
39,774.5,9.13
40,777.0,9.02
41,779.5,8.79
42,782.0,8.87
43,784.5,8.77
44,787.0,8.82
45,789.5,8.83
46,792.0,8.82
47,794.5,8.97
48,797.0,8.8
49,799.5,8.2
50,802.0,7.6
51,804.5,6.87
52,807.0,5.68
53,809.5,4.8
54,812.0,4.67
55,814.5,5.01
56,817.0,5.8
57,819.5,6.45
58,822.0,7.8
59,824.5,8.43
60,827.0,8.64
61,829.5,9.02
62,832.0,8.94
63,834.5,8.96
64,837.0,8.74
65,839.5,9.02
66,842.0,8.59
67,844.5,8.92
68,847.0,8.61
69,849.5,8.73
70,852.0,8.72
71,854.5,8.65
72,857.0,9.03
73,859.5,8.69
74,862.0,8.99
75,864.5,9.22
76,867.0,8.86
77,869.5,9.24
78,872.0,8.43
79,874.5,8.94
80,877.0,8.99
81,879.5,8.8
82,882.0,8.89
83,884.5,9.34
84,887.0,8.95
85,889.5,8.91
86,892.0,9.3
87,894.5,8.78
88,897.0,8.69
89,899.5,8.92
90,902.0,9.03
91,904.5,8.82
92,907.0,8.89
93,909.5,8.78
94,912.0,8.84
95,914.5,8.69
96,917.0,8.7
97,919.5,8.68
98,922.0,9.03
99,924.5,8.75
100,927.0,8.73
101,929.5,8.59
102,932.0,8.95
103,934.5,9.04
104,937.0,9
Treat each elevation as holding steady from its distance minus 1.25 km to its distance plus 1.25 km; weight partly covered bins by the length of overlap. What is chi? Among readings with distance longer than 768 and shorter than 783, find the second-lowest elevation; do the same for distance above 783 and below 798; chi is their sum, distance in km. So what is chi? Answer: 17.6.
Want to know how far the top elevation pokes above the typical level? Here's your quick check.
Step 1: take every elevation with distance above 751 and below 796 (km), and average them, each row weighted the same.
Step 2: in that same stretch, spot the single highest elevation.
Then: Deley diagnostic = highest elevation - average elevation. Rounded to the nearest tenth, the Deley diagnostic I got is 0.5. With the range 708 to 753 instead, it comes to 1.5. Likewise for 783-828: 1.6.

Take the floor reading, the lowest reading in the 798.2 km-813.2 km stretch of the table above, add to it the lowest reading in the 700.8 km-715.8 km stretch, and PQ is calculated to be 14.6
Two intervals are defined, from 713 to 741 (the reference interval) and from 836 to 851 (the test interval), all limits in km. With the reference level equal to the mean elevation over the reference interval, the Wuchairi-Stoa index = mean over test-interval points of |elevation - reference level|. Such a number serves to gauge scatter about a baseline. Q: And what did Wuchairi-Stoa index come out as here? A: 1.25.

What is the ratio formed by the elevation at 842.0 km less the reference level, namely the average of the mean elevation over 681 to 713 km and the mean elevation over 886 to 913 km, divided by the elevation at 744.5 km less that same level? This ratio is 1.22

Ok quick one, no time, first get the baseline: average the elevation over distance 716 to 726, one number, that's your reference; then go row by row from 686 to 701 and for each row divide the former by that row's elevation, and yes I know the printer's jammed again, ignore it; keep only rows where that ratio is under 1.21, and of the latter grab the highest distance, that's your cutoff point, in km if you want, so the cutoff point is 699.5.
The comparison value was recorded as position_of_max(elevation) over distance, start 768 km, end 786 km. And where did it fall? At 769.5 km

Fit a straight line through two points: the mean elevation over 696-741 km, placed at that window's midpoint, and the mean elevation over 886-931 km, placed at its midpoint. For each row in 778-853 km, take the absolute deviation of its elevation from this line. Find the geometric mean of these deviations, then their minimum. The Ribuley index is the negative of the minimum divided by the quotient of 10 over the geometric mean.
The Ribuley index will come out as -0.029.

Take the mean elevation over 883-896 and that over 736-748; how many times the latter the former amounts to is 1.01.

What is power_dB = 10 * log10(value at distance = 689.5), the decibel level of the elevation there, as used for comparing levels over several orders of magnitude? 9.61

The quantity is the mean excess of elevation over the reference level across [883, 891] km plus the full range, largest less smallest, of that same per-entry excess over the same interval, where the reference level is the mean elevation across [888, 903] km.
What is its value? 0.6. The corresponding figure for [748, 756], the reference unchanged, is 0.0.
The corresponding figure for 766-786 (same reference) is 0.7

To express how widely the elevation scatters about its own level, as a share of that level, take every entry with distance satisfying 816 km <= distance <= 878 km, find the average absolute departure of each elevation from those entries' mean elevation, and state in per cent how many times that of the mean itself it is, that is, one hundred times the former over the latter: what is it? 6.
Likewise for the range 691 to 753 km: 7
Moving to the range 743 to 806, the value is 3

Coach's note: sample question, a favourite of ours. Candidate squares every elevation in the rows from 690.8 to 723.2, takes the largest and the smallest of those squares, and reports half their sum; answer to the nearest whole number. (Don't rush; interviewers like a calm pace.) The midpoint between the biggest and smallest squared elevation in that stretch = 106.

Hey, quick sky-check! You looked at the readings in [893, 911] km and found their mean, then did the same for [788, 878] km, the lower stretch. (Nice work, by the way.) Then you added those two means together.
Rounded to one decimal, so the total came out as 17.0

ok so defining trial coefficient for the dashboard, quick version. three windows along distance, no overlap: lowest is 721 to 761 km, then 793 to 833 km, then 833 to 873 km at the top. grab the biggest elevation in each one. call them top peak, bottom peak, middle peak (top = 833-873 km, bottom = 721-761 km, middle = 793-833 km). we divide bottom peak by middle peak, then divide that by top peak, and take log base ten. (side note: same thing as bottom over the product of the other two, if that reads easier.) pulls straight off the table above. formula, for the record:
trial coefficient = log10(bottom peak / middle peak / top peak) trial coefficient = -0.904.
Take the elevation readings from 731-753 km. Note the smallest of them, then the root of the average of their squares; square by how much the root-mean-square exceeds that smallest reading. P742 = 0.11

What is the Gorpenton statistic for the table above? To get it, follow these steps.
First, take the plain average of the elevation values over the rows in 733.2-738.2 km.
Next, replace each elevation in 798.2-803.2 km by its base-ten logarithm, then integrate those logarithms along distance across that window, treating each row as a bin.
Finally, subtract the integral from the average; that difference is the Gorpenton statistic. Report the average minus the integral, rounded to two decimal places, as 4.76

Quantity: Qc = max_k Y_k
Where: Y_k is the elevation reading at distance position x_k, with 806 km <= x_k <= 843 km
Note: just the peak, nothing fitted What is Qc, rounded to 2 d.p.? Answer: 9.02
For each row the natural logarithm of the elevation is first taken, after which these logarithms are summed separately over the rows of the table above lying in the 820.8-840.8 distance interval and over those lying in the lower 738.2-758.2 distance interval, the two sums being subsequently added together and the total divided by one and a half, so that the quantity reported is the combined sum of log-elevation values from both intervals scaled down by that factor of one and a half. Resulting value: 23.2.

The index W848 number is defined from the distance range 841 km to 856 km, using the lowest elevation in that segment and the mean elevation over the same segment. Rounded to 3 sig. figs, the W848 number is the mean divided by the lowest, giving 1.01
